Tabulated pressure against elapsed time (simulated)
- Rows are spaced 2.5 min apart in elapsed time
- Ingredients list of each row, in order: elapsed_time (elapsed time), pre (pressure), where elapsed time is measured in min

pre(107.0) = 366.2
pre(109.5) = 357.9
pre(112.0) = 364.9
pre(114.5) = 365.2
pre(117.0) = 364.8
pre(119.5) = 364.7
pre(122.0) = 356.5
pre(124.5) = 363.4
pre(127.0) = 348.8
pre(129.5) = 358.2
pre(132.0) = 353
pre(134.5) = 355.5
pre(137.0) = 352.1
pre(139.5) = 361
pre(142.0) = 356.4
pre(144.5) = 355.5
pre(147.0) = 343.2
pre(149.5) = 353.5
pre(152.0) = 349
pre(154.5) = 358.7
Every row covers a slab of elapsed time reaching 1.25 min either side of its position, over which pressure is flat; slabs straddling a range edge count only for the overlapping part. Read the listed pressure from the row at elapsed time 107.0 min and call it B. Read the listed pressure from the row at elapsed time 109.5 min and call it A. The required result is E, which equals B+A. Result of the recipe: 724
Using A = 357.9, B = 366.2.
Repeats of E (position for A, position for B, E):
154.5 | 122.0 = 715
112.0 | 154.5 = 724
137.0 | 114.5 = 717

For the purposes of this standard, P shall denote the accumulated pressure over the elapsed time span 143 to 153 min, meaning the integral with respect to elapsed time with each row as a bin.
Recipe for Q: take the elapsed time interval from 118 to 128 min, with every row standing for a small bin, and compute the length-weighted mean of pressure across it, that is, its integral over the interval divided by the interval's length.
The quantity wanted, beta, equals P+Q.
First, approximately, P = 3505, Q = 359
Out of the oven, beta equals 3864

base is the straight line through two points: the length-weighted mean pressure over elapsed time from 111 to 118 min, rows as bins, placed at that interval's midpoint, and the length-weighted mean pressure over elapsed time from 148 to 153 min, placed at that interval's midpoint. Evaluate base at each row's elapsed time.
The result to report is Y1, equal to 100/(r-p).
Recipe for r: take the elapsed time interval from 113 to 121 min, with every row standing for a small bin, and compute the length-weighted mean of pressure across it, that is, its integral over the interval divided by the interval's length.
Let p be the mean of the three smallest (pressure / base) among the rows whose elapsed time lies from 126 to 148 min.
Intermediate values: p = 0.976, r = 365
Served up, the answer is 0.275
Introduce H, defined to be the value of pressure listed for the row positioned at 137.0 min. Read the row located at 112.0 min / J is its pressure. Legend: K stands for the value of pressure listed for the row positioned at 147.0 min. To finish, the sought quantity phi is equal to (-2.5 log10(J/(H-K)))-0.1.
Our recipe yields -4.1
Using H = 352.1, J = 364.9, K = 343.2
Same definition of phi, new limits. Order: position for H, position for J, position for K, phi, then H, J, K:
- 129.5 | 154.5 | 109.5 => -7.8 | 358.2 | 358.7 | 357.9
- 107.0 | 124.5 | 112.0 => -6.2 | 366.2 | 363.4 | 364.9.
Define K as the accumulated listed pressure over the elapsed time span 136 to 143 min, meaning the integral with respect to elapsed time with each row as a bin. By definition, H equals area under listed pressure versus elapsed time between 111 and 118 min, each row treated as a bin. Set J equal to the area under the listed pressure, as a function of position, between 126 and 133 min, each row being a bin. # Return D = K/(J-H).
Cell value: -31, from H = 2555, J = 2475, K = 2497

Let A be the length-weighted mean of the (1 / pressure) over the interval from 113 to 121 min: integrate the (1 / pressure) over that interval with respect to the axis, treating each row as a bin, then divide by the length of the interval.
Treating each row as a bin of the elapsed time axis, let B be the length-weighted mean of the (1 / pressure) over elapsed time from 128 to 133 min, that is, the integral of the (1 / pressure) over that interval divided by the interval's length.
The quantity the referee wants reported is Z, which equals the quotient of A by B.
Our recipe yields 0.97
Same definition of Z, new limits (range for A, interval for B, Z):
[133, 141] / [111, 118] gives 1.03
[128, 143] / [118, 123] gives 1.01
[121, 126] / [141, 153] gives 0.98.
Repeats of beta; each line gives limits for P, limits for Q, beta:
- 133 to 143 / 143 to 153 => 3912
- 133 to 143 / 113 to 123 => 3925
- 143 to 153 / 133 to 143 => 3861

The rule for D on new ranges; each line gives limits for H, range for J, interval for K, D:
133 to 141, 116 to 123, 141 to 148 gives -8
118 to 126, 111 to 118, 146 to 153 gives -7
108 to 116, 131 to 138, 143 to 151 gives -7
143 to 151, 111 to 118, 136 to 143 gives -10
